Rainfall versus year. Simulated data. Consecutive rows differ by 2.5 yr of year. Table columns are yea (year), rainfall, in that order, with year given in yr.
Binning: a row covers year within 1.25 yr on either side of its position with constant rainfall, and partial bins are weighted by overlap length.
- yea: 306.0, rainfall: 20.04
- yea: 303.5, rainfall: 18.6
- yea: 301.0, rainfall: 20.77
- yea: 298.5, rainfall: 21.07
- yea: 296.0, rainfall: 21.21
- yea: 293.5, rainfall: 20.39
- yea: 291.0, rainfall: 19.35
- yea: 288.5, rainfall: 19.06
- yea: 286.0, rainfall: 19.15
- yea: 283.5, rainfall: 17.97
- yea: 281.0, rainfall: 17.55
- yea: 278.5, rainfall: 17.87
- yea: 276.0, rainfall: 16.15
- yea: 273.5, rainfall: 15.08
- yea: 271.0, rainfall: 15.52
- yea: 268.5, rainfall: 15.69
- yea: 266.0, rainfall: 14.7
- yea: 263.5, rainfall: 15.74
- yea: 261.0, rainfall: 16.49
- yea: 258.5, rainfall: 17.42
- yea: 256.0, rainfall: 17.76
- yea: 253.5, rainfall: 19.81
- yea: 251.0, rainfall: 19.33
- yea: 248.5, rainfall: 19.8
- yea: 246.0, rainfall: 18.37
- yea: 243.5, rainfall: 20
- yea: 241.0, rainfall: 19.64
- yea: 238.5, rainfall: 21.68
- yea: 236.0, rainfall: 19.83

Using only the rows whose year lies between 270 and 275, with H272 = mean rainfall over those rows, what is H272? 15.3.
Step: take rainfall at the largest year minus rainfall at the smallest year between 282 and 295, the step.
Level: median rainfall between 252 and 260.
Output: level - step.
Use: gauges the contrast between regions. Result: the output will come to 15.3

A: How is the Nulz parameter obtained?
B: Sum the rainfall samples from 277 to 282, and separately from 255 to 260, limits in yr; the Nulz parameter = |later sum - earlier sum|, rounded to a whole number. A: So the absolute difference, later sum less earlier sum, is 0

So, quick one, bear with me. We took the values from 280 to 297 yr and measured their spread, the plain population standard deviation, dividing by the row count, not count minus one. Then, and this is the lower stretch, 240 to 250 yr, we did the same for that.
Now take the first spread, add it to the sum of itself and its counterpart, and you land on 3.0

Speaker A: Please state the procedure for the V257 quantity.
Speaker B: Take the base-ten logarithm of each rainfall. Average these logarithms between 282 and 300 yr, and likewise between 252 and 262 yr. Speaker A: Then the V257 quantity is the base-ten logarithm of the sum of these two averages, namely 0.406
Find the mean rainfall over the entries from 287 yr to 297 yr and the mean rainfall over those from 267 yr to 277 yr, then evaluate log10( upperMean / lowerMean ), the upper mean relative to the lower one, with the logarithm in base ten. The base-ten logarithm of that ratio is 0.108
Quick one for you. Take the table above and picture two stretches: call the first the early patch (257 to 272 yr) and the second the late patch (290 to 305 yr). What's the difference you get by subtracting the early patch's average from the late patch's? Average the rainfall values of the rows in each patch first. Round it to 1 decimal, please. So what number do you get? 4.3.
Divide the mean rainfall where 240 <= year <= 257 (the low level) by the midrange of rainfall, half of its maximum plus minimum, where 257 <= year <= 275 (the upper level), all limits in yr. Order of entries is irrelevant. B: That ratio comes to 1.2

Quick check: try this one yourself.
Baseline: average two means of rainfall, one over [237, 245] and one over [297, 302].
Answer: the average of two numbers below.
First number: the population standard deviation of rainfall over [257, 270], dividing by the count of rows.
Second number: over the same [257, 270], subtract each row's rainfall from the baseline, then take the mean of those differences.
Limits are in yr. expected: 2.8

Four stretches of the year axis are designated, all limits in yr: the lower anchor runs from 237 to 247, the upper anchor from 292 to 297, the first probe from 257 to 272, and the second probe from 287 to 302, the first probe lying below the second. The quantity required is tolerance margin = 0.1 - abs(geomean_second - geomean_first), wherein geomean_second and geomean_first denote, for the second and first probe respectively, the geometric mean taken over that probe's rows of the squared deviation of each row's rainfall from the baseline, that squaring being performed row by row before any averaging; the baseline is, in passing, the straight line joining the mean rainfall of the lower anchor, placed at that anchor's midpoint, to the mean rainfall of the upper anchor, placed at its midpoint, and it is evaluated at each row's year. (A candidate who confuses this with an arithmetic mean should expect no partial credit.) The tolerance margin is -18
